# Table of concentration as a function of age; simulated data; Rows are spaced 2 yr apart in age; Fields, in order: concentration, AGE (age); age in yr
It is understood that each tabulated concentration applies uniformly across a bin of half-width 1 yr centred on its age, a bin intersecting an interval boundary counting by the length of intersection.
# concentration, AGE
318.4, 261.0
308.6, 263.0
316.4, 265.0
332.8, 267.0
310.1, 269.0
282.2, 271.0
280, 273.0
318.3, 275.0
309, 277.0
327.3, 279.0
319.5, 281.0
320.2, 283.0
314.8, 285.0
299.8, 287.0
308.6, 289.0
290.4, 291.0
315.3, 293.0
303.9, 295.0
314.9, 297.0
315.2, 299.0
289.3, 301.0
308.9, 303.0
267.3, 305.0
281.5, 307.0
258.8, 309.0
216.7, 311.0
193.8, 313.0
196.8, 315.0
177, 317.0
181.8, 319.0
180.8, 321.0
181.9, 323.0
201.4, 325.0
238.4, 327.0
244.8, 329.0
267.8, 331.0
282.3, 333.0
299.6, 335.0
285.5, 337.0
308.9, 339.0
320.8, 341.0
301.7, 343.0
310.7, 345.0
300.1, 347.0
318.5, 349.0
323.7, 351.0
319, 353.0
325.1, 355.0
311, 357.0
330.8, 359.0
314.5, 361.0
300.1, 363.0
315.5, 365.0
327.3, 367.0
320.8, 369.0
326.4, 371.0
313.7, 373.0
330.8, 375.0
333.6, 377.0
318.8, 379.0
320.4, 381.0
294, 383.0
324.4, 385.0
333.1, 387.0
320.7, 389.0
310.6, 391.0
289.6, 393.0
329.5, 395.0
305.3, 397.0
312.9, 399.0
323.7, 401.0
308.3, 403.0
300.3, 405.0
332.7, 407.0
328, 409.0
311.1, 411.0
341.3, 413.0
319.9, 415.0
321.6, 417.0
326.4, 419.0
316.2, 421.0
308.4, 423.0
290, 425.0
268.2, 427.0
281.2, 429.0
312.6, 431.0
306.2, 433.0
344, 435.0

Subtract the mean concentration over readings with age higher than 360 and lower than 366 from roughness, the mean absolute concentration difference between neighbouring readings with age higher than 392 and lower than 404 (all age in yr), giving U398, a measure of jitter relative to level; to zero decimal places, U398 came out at -290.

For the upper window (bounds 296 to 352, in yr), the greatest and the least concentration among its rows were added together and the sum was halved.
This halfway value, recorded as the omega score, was 250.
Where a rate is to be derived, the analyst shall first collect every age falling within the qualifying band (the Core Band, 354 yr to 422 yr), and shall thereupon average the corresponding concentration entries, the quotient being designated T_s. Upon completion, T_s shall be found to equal 319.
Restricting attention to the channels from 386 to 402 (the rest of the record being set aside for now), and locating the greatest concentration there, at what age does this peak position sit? 387.0 yr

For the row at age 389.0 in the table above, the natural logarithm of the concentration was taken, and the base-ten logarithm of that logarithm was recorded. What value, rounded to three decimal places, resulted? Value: 0.761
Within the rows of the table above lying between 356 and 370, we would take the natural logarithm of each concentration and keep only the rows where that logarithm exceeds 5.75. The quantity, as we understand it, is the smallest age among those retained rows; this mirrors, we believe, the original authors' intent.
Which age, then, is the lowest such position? 359.0 yr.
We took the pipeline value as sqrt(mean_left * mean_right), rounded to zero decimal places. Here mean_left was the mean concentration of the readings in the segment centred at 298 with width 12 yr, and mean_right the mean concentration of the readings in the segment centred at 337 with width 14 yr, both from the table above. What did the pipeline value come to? 302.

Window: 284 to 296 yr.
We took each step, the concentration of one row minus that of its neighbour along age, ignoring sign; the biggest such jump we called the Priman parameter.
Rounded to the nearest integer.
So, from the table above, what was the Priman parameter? 25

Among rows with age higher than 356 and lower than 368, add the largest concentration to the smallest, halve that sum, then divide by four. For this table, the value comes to 78.9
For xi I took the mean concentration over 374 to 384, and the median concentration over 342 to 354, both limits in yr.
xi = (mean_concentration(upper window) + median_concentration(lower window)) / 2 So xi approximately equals 317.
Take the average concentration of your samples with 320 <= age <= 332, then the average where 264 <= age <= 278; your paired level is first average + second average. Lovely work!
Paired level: 526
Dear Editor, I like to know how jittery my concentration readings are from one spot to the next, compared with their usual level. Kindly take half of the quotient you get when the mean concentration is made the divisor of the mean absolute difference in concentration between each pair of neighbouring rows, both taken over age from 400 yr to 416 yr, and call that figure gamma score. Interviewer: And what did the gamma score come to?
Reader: 0.029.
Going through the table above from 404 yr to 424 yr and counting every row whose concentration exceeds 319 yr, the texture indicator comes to 6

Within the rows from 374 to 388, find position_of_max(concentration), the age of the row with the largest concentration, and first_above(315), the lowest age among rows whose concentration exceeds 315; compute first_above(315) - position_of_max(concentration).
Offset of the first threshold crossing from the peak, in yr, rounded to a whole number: -2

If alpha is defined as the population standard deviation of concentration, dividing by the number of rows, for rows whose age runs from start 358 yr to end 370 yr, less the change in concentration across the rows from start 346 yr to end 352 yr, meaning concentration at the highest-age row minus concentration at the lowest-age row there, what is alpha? -14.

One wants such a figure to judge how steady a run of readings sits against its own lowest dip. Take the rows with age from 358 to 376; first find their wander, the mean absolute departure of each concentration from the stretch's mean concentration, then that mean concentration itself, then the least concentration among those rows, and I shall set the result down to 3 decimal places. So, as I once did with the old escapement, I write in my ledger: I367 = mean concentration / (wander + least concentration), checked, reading 1.038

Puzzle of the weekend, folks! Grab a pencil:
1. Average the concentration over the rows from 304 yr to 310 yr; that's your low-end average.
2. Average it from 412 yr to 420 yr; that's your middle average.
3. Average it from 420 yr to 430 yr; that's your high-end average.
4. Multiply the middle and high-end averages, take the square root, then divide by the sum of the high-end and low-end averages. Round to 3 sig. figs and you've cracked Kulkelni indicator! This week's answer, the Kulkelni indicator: 0.551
